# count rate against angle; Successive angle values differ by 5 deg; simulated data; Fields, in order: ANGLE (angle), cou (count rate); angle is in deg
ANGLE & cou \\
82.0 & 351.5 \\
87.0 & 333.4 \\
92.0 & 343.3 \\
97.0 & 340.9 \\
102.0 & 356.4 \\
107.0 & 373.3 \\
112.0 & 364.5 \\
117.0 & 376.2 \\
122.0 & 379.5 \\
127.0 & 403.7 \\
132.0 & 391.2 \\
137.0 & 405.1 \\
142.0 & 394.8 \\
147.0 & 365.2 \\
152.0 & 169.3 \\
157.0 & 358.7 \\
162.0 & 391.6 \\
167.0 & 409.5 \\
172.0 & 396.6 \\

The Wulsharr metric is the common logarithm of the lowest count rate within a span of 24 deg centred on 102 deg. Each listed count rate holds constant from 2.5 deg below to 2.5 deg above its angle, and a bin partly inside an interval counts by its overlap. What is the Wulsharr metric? 2.53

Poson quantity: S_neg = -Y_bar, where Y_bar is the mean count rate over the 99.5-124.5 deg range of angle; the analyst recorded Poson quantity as -370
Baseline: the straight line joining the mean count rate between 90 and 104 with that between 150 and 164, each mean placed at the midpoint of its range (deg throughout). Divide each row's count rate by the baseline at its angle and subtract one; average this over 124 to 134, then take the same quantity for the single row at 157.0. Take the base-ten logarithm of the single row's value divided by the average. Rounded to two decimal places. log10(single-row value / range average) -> -0.12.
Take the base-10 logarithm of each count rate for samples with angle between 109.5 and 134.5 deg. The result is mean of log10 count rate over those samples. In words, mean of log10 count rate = 2.583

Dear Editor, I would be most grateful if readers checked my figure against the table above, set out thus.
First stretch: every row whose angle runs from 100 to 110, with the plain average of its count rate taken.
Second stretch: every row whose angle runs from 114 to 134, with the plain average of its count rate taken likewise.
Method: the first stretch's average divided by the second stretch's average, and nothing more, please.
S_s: 0.94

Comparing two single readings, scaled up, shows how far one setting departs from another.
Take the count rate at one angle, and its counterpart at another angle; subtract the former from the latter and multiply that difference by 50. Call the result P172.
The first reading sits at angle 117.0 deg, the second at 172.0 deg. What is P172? 1020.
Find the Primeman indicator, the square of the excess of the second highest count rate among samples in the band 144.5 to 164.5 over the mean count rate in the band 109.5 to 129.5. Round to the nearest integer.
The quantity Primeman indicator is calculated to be 249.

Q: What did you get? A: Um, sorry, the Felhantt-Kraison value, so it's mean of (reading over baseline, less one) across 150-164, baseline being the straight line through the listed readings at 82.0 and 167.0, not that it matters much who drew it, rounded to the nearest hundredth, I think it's -0.24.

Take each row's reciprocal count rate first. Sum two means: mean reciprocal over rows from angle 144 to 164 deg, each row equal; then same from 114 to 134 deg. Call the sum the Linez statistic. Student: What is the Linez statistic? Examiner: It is 0.0061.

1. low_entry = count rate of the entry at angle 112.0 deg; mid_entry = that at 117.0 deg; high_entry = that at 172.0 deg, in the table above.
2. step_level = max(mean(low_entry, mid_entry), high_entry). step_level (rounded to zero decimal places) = 397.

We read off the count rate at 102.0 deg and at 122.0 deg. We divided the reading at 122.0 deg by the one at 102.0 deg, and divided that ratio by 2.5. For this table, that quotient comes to 0.426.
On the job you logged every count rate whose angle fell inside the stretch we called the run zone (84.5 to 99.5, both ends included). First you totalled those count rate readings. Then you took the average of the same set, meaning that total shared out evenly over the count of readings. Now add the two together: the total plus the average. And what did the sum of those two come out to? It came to 1357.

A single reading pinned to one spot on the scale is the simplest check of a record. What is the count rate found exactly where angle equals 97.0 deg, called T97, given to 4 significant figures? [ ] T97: 340.9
